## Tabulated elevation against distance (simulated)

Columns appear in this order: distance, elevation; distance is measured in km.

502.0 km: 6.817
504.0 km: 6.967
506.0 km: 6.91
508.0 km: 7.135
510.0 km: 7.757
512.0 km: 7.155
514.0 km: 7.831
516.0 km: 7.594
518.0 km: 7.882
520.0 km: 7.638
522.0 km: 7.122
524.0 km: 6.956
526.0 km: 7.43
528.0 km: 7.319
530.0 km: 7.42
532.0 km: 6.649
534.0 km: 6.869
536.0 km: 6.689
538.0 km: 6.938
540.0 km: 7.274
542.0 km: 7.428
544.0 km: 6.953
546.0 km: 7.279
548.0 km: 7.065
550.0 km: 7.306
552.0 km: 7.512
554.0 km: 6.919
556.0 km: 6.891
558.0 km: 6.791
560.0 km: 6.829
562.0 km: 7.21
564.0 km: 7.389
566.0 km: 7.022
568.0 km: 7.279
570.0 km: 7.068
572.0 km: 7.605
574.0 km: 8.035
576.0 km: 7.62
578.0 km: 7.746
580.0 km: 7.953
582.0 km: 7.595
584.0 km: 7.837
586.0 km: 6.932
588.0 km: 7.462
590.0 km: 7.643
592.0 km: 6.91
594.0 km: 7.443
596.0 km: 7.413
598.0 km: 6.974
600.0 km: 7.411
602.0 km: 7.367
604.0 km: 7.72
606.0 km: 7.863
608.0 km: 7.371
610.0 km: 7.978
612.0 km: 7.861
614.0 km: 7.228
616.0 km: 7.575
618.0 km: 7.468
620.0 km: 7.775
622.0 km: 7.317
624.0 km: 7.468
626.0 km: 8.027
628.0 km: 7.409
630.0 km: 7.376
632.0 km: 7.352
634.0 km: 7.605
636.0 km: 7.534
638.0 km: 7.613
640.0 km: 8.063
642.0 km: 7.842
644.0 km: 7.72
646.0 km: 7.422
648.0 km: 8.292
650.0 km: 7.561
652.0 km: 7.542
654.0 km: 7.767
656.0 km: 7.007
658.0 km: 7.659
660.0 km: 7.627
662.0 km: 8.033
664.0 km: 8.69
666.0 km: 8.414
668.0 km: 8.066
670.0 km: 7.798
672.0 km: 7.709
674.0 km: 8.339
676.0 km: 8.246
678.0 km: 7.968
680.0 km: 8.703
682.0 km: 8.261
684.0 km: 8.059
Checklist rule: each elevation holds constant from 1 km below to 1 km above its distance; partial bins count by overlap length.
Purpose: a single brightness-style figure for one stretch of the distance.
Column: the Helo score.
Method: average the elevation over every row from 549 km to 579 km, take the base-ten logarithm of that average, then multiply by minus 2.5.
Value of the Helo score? -2.16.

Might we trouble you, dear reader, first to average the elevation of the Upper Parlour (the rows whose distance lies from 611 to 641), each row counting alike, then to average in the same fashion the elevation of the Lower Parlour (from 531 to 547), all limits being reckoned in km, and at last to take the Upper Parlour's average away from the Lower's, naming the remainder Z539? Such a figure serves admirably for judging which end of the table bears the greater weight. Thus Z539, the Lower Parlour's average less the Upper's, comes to -0.6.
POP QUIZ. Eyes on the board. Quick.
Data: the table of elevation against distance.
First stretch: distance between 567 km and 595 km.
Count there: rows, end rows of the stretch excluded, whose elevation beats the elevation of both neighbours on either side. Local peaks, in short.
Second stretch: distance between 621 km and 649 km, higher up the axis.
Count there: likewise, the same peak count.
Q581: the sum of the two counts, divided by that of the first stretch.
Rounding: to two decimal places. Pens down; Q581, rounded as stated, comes 1.75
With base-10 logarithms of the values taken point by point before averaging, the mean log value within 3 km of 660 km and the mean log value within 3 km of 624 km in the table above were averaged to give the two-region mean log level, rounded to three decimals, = 0.886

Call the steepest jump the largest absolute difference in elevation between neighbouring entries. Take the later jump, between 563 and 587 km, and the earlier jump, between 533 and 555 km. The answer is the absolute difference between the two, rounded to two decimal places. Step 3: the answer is 0.31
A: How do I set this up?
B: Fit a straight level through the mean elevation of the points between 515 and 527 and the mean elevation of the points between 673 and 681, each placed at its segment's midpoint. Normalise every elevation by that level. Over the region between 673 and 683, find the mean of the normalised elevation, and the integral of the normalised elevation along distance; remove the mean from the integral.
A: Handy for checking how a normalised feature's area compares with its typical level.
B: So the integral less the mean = 9.0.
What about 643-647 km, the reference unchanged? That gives 2.8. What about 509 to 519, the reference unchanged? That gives 9.3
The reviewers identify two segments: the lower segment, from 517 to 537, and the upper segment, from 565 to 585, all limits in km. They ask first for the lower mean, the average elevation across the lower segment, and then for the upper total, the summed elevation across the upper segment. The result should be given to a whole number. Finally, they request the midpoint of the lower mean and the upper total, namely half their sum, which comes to 41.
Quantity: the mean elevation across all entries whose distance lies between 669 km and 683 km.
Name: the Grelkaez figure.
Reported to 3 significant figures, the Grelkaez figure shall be 8.15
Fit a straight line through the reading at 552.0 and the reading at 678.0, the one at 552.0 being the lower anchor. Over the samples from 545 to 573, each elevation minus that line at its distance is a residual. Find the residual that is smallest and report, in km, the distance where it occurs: 558.0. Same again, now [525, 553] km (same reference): 532.0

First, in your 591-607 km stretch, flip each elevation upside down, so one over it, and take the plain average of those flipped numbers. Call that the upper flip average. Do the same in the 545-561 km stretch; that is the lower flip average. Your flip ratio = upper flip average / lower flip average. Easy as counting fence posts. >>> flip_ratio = 0.96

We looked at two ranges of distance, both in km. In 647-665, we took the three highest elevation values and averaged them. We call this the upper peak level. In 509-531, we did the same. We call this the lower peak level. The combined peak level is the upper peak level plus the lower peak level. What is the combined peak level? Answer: 16.2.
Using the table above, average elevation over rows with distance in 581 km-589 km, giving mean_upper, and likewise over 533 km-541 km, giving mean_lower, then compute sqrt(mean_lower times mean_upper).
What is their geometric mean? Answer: 7.19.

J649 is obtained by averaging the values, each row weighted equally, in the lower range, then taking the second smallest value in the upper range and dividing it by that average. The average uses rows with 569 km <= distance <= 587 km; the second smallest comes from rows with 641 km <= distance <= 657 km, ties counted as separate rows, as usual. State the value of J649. 0.98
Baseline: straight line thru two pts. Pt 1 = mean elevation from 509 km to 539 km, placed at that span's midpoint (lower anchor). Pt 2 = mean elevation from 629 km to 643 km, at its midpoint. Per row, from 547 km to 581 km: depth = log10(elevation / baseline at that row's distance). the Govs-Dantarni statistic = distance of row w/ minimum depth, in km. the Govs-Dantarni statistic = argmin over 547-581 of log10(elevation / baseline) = 558.0 km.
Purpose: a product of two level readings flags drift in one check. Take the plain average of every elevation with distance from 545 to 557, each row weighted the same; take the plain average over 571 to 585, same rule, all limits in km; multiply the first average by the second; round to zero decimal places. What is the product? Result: 56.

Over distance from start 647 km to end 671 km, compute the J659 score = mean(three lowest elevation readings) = 7.37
